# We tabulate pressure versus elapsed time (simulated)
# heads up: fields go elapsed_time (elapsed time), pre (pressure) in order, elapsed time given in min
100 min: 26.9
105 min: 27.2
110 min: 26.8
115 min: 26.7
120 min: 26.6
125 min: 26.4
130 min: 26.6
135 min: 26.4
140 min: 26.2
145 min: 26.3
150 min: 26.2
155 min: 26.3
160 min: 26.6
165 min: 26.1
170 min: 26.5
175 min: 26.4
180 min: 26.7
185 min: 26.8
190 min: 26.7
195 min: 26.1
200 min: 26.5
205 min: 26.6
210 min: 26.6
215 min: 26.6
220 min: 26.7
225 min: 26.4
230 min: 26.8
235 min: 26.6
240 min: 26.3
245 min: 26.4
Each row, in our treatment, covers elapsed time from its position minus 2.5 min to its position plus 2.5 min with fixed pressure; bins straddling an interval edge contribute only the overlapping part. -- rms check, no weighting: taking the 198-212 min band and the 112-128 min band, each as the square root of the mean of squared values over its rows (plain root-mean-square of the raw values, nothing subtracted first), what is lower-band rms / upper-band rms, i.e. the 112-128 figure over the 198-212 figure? 1.00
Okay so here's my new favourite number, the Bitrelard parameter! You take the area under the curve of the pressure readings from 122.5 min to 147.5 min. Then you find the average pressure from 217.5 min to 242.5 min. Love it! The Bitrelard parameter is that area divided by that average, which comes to 24.8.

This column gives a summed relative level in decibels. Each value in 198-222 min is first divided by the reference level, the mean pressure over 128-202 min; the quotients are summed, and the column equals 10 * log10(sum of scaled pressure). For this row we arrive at 7.02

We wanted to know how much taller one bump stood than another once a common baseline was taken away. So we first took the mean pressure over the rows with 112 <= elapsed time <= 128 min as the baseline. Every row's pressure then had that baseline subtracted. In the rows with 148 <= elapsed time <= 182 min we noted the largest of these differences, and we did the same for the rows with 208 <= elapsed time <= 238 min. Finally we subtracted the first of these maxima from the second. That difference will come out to 0.10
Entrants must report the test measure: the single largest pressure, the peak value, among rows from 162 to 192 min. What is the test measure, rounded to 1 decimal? 26.8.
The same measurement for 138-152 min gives 26.3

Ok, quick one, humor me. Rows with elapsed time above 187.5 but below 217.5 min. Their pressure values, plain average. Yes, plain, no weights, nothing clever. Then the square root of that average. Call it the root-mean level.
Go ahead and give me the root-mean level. 5.15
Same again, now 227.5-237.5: 5.17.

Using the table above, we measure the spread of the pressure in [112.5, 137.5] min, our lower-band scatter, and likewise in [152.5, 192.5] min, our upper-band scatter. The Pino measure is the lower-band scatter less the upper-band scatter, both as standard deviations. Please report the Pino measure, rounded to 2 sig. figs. -0.10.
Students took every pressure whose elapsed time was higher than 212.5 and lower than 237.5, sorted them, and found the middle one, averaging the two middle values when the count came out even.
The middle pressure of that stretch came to 26.60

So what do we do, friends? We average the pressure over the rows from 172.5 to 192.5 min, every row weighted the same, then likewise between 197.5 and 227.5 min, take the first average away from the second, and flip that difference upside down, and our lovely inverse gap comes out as -12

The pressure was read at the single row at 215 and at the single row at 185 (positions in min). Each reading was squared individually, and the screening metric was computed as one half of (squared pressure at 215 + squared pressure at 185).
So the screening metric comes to 713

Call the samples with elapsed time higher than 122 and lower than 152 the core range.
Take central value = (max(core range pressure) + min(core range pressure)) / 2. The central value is 26.4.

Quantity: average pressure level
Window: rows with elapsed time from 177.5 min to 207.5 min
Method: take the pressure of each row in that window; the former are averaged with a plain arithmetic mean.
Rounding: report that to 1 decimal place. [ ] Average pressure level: 26.6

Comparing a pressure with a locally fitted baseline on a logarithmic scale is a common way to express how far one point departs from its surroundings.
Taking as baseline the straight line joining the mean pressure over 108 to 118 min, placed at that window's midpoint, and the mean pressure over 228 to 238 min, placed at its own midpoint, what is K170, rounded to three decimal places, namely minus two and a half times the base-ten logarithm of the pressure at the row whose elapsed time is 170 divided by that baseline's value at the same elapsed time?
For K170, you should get 0.009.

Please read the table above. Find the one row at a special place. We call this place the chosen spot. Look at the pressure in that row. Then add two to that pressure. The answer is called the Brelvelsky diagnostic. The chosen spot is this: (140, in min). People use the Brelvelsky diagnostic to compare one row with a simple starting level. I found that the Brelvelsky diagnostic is 28.2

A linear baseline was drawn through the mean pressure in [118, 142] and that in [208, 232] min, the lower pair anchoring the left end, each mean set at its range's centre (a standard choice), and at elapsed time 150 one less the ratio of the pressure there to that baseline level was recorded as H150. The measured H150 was 0.011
